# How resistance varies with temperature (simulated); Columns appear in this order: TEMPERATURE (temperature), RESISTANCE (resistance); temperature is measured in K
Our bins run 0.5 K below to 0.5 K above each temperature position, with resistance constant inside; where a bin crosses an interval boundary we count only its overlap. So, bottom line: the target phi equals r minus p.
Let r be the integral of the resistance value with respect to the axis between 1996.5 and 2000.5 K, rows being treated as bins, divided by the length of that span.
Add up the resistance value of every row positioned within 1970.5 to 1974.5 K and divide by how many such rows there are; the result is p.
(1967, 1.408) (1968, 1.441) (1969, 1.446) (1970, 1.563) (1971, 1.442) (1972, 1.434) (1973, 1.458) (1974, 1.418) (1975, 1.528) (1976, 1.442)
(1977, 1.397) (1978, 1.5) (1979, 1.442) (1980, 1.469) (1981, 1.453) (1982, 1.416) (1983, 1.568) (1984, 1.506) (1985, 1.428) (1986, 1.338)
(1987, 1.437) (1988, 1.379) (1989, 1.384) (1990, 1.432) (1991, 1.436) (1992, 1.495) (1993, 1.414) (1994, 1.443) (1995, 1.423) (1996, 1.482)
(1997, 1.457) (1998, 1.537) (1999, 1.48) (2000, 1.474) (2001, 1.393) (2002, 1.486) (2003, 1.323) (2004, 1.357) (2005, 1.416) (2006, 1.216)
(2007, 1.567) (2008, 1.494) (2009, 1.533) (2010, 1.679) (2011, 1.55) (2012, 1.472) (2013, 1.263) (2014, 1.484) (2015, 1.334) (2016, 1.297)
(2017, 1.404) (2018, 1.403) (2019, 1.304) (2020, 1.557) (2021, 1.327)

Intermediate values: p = 1.44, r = 1.49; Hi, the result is 0.05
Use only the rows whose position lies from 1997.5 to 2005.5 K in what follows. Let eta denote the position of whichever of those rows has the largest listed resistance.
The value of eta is 1998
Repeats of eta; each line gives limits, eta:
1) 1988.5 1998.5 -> 1998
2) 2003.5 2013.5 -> 2010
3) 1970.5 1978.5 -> 1975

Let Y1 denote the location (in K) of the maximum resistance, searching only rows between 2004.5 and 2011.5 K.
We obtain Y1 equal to 2010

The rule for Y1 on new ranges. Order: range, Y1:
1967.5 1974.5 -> 1970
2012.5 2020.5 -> 2020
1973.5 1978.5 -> 1975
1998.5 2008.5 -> 2007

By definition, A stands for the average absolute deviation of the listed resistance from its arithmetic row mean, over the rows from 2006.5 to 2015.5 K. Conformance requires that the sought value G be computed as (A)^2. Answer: 0.0076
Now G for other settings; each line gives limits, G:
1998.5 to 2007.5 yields 0.0064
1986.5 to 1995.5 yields 0.0006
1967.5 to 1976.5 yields 0.0013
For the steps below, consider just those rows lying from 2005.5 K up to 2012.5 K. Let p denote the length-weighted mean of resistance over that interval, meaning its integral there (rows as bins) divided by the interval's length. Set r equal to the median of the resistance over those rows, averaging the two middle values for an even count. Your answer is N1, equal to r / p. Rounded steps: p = 1.50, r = 1.53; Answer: 1.021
